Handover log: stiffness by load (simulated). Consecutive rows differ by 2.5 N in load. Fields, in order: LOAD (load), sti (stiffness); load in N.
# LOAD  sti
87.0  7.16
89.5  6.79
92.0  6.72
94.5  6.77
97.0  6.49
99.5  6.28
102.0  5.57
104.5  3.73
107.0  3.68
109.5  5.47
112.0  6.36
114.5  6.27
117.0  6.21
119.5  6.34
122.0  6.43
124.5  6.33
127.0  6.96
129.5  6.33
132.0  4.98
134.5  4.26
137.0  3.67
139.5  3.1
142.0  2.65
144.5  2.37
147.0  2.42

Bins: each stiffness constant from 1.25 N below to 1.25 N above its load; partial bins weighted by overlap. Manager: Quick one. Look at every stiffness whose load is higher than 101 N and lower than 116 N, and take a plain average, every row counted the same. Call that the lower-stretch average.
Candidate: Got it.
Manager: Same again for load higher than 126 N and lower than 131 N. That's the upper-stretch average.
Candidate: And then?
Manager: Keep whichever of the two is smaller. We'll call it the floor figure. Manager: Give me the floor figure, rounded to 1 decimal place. 5.2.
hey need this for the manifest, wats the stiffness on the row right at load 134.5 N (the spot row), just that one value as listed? 4.26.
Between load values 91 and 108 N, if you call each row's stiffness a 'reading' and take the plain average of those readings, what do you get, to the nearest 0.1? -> 5.6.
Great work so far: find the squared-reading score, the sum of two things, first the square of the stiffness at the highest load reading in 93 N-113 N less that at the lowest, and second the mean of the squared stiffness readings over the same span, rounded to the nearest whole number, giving 27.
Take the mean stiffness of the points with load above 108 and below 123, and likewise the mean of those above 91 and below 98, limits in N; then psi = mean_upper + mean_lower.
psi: 12.8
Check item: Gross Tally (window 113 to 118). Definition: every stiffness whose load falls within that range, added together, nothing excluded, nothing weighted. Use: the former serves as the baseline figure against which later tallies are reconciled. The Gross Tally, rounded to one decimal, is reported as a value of 12.5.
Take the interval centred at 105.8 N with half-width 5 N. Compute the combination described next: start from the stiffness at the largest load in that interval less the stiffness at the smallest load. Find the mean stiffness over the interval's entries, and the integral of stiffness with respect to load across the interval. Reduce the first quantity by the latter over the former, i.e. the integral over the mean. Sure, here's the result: -10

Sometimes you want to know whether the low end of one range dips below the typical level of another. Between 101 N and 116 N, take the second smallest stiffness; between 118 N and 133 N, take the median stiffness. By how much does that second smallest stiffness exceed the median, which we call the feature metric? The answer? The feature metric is -2.6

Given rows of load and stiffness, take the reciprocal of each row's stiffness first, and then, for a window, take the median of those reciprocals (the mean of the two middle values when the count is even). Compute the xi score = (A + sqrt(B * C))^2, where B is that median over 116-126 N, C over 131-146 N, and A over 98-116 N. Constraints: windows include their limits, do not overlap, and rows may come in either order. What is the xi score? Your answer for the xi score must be 0.16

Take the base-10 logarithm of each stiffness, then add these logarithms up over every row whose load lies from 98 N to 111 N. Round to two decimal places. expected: 3.42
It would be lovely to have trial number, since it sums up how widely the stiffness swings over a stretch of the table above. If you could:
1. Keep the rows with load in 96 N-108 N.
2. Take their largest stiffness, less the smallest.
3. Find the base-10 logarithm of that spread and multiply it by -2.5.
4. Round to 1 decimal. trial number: -1.1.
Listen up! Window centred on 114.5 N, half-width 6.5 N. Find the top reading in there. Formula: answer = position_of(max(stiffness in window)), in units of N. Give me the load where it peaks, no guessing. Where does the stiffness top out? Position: 112.0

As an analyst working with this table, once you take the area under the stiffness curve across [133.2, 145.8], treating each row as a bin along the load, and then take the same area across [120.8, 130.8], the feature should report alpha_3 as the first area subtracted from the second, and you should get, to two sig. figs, 25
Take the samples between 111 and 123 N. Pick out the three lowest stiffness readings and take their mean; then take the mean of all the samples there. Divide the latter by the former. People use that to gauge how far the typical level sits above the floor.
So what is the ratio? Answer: 1.01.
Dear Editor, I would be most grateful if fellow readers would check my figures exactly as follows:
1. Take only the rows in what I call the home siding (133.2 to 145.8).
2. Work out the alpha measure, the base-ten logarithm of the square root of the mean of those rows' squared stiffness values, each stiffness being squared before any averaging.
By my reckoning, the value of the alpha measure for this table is 0.52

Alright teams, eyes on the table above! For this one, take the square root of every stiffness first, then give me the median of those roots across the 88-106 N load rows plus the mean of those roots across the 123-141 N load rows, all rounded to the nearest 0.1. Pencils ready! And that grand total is 4.8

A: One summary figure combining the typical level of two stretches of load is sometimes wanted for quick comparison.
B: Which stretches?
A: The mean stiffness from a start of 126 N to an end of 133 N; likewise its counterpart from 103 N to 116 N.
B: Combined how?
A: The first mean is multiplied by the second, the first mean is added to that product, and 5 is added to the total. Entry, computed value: 42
